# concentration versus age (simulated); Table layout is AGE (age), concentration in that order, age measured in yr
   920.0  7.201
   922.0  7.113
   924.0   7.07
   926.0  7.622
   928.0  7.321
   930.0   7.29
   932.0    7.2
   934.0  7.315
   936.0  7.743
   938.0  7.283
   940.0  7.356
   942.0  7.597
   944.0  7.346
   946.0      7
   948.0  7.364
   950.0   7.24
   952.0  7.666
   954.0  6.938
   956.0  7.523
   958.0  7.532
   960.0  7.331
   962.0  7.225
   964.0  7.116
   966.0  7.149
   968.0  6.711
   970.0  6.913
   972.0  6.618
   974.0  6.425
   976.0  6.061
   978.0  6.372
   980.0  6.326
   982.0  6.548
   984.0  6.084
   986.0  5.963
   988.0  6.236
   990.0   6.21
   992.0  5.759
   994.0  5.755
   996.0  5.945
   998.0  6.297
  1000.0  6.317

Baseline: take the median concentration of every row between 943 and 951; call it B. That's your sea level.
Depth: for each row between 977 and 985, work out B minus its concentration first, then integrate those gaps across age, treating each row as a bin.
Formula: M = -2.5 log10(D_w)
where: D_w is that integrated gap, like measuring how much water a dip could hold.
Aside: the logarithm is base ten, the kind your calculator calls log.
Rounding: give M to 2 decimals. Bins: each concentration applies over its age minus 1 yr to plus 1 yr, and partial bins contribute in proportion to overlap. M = -2.21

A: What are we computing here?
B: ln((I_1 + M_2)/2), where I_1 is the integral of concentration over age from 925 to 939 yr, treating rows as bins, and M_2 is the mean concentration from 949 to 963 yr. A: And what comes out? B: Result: 4.015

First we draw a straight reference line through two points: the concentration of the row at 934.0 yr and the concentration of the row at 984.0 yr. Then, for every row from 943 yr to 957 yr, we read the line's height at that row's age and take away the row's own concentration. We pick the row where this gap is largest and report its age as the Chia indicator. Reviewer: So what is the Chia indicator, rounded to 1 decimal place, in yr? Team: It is 946.0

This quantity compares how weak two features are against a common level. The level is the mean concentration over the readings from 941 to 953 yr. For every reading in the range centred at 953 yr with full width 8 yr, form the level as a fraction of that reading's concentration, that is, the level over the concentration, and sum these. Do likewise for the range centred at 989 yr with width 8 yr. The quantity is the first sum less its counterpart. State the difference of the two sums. -0.86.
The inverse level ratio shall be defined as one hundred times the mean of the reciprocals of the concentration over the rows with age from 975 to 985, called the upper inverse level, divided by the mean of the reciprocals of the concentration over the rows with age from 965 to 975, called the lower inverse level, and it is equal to 108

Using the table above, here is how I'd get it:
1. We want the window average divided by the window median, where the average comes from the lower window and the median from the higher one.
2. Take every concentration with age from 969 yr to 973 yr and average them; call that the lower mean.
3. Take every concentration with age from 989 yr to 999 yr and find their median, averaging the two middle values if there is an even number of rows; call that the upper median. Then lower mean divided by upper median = 1.14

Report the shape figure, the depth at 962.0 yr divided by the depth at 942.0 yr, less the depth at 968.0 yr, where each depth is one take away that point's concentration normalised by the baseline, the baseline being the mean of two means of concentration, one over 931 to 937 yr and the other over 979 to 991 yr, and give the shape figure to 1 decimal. 0.5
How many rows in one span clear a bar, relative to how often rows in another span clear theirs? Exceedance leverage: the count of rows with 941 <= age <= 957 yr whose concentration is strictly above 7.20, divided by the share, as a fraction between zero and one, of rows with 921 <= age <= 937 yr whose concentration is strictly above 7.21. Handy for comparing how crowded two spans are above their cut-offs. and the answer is 9.6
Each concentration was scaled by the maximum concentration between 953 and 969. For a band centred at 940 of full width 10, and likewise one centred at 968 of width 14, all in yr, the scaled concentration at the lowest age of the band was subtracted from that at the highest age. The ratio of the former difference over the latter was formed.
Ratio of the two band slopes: 0.50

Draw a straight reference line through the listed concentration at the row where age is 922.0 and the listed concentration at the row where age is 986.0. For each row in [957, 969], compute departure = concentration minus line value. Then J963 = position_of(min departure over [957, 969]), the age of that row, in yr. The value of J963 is 968.0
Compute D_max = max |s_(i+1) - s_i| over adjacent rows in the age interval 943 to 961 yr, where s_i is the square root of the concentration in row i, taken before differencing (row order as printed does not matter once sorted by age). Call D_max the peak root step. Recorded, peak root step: 0.135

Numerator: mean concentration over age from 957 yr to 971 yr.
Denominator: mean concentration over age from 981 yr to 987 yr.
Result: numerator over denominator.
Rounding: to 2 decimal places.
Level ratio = 1.15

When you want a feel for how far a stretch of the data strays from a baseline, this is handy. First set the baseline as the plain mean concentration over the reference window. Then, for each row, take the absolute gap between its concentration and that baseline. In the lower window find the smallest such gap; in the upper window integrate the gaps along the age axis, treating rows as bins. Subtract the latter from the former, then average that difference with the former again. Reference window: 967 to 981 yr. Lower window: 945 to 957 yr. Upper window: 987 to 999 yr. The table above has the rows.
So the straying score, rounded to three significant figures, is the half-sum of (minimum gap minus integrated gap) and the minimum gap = -2.29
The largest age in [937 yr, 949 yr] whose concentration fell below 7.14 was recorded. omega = 946.0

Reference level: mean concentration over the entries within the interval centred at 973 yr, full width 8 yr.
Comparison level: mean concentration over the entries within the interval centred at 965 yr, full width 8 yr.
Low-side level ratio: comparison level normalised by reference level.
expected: 1.08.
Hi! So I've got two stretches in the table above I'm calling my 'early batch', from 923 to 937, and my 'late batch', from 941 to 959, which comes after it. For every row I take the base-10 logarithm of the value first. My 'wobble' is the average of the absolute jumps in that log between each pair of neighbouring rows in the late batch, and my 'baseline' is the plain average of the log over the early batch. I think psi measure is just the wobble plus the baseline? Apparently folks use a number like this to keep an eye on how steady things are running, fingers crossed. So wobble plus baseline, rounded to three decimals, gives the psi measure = 0.888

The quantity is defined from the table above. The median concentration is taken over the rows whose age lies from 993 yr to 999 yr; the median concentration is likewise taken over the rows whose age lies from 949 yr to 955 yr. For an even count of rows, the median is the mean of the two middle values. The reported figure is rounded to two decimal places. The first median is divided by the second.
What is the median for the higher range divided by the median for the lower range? 0.82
